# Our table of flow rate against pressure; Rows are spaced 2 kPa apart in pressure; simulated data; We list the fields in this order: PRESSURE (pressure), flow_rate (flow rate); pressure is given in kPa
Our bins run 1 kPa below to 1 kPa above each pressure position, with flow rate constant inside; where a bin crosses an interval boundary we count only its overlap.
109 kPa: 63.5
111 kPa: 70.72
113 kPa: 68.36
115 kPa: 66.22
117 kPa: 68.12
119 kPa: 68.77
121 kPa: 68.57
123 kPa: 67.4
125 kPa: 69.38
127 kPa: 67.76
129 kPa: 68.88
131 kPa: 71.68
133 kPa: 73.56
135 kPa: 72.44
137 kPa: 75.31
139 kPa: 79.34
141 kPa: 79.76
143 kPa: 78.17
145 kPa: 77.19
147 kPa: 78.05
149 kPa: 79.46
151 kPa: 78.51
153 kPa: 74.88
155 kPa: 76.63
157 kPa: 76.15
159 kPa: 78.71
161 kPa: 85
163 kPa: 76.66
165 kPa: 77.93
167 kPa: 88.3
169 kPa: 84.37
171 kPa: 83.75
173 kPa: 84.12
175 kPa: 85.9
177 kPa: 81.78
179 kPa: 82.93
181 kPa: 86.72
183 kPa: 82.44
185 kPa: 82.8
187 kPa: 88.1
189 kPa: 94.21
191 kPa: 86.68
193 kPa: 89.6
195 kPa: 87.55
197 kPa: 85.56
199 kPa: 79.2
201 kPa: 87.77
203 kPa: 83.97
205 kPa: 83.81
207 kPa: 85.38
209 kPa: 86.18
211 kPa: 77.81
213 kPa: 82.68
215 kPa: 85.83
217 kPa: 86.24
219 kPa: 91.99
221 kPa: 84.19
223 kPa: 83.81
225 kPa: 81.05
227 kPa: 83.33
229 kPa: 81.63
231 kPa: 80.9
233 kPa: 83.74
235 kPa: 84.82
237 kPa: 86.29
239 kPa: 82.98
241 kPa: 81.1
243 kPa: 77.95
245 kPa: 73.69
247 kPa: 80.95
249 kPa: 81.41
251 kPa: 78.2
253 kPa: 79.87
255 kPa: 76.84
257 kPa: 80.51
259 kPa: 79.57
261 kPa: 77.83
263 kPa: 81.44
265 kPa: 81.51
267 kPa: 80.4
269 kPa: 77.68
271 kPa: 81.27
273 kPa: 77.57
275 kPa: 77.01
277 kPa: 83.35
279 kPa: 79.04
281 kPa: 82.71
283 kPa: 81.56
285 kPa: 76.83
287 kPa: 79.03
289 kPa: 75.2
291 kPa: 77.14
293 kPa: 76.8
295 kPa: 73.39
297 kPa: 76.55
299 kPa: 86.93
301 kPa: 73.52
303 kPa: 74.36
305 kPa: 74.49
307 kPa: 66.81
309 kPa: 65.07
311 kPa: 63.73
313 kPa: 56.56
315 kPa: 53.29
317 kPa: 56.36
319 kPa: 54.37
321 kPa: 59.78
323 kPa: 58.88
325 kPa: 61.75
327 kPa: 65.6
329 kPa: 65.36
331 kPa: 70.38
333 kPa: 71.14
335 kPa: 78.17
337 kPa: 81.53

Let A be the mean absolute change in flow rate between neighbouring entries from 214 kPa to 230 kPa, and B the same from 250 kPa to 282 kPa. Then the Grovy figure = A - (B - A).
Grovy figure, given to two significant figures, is 3.3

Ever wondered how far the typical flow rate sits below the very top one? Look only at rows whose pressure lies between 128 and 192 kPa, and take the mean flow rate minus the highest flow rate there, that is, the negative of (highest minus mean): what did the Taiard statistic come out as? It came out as -14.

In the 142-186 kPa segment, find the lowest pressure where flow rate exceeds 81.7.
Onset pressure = 161 kPa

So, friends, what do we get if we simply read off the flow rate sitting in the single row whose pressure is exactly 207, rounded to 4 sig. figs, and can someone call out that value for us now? 85.38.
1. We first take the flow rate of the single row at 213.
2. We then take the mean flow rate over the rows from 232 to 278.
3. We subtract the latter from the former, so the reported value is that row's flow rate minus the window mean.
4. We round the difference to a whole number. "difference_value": 2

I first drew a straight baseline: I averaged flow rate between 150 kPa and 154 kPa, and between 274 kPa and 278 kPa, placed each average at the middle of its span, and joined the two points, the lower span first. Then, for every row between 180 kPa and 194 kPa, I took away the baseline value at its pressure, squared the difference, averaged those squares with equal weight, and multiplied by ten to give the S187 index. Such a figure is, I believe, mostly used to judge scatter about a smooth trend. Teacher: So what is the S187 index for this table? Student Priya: 1047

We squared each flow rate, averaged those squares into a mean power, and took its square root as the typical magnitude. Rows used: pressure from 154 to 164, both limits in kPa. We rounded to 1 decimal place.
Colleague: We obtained 78.7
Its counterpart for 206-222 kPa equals 85.1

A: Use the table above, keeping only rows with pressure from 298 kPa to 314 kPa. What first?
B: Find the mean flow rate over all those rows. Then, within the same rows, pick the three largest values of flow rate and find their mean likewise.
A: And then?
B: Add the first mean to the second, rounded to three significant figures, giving 149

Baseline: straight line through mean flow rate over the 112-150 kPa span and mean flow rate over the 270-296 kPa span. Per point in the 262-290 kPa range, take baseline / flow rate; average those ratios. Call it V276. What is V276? 0.98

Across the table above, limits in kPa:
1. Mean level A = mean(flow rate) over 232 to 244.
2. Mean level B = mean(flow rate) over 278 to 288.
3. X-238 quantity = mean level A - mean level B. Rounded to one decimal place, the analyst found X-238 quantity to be 3.0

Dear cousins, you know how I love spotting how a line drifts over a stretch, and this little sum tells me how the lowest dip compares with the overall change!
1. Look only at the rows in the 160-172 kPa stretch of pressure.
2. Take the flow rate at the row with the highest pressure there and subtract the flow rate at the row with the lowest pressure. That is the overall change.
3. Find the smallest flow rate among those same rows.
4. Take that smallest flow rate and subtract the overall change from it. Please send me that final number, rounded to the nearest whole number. 78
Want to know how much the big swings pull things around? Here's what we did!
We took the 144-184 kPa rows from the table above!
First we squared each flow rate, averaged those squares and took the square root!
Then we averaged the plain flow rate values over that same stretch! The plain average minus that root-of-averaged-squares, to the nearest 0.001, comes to -0.095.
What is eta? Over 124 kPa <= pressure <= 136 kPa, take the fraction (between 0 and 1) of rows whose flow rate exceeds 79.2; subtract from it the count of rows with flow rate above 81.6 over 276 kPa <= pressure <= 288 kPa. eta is -2.0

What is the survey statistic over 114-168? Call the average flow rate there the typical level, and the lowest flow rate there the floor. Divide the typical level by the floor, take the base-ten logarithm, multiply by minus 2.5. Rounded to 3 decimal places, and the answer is -0.134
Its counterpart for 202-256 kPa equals -0.122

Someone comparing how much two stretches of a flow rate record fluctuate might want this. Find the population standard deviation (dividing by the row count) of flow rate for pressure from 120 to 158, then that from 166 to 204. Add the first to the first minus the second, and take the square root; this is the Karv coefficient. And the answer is 2.26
